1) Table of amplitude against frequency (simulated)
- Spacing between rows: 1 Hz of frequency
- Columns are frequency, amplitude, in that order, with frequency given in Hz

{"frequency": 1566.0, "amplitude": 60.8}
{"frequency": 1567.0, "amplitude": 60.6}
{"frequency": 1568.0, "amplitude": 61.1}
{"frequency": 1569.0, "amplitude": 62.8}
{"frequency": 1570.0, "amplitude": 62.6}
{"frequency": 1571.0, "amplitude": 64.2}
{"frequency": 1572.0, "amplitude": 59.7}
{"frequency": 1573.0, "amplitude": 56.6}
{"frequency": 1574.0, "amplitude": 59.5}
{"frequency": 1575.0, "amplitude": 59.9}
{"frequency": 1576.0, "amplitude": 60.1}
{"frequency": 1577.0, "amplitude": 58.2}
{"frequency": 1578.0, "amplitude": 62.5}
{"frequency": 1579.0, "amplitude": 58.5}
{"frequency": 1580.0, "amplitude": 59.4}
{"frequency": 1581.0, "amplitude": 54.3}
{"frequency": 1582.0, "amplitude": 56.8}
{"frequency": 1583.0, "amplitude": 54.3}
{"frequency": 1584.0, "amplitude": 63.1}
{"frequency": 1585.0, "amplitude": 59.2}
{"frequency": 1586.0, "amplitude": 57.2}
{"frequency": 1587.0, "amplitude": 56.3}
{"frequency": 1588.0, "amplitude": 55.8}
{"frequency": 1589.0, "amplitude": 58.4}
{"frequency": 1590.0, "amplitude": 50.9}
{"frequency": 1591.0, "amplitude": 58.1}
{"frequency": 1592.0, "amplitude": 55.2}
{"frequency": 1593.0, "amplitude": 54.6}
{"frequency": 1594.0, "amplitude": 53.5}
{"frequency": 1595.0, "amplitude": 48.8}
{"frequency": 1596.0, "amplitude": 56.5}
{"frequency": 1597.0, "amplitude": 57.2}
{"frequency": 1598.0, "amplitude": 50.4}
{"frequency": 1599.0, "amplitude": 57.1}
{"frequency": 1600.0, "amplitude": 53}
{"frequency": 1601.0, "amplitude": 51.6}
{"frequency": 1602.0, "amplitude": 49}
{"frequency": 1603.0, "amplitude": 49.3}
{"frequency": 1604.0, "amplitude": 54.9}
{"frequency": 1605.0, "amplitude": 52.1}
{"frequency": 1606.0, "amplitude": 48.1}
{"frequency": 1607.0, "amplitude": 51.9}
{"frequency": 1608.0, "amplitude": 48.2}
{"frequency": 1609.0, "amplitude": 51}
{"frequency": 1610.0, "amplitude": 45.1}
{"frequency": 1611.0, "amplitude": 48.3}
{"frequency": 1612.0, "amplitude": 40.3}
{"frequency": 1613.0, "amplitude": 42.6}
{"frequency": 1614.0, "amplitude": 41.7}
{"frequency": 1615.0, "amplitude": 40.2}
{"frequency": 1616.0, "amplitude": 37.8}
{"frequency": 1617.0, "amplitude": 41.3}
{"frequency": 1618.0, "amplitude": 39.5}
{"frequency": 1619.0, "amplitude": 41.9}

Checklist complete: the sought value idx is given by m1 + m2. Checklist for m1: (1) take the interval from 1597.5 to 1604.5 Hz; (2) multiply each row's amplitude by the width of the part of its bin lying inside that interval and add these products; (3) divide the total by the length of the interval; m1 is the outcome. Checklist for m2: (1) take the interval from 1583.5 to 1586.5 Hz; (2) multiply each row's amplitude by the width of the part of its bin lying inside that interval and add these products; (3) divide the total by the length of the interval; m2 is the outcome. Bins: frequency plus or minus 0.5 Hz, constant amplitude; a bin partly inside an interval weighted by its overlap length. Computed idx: 112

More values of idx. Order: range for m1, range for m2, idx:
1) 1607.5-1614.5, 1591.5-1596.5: 99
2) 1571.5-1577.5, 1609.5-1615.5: 102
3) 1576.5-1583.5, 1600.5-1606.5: 109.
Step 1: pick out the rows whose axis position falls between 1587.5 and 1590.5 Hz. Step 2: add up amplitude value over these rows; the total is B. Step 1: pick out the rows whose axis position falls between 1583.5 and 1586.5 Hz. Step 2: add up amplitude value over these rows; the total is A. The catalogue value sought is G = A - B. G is 14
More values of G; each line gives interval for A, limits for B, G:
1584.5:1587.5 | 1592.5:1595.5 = 16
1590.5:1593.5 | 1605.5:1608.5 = 20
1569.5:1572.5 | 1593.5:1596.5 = 28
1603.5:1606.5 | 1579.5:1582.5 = -15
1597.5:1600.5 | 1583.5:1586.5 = -19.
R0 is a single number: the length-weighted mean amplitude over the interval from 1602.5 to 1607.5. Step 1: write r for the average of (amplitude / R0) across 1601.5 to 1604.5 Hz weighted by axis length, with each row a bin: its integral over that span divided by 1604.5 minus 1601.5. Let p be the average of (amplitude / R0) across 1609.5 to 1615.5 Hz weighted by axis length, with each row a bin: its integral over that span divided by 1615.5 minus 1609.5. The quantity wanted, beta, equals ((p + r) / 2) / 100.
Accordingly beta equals 0.0092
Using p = 0.84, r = 1.00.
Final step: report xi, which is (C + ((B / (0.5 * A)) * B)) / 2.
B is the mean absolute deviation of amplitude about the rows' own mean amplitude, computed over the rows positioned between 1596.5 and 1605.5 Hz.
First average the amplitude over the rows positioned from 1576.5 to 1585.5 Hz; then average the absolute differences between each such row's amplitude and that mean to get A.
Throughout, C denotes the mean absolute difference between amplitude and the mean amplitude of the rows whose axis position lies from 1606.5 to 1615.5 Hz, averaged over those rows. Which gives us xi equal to 4.7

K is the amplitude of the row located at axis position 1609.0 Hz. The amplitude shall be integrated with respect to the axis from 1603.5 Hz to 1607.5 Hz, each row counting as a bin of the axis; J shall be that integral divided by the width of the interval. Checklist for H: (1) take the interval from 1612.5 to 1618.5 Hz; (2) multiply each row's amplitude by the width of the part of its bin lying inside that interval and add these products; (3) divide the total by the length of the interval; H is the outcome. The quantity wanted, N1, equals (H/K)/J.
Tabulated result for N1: 0.015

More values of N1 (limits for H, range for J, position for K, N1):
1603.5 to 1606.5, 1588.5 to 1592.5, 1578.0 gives 0.015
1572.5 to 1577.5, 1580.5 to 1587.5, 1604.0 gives 0.019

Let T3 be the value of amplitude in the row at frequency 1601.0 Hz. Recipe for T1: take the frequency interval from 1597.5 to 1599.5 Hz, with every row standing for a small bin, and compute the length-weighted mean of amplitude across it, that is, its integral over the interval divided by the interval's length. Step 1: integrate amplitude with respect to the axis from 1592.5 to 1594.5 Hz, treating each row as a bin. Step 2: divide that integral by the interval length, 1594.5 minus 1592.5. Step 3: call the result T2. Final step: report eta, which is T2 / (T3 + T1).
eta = 0.51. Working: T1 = 54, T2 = 54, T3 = 51.6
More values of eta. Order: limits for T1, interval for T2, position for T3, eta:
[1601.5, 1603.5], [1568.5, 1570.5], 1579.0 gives 0.58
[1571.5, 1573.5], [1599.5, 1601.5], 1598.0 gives 0.48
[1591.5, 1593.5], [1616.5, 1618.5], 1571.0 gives 0.34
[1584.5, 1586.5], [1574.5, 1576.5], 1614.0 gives 0.60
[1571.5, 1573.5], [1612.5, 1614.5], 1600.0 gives 0.38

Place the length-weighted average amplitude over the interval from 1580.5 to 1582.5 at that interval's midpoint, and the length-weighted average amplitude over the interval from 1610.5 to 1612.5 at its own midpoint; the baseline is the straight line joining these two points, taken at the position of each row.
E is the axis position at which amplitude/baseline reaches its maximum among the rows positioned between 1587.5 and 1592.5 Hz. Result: 1591.0 Hz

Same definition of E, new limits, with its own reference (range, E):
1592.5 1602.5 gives 1599.0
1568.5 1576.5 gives 1571.0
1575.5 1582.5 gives 1578.0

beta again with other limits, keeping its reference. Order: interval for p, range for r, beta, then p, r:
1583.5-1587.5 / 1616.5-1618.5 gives 0.0097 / 1.15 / 0.79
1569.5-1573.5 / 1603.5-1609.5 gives 0.0109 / 1.19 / 1.00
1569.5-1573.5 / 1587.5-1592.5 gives 0.0114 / 1.19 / 1.09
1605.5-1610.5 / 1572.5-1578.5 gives 0.0106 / 0.95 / 1.16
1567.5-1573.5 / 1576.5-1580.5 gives 0.0118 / 1.19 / 1.16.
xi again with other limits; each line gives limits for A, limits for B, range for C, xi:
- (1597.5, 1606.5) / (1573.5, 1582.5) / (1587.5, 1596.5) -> 2.4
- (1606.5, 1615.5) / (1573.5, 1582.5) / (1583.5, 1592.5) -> 1.8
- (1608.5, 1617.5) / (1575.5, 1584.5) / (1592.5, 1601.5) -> 2.9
